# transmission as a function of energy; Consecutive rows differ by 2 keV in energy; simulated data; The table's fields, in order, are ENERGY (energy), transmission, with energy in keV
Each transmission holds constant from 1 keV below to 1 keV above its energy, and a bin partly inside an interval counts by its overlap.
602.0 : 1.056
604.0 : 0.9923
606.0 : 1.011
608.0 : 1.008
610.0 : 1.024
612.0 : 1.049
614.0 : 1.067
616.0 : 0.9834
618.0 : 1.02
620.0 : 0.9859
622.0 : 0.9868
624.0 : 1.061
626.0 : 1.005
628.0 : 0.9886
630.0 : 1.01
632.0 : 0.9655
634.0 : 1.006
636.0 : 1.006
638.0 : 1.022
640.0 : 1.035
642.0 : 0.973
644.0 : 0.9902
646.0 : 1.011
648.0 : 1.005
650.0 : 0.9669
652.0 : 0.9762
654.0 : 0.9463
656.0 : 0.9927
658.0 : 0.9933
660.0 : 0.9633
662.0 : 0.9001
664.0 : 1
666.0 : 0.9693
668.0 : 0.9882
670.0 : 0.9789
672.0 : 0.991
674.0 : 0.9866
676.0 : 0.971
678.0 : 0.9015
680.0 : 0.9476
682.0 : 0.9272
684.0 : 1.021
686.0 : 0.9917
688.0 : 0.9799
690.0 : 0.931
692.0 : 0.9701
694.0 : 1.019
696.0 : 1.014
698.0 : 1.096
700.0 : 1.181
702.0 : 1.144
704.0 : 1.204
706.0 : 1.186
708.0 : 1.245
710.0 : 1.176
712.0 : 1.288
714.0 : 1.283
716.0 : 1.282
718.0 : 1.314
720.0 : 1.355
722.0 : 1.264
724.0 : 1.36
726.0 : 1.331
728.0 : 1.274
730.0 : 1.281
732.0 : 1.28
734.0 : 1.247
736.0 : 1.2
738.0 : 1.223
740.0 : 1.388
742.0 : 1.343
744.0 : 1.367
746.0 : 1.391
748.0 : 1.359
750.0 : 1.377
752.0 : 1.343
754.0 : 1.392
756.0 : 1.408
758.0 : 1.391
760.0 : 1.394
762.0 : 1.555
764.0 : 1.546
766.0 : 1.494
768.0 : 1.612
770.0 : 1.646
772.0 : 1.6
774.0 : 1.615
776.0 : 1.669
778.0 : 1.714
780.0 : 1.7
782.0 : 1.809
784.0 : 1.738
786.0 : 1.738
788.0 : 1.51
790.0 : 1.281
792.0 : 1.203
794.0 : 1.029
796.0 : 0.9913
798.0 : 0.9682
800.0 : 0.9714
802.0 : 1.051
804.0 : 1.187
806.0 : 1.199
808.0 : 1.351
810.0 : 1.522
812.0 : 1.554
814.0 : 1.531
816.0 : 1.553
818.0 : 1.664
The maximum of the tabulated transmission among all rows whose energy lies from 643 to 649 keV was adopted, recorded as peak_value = 1.011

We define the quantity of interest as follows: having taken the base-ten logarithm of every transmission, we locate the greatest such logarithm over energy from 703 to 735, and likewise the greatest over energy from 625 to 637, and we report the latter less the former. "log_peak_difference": -0.129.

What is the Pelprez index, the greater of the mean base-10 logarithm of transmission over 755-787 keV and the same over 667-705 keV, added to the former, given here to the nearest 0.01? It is 0.41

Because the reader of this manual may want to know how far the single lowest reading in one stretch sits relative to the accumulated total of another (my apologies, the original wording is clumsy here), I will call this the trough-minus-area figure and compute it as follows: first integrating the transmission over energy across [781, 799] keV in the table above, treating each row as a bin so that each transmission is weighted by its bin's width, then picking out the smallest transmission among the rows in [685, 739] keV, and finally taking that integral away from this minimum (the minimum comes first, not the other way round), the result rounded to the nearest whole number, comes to -24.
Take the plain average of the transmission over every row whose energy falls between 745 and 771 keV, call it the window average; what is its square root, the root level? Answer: 1.21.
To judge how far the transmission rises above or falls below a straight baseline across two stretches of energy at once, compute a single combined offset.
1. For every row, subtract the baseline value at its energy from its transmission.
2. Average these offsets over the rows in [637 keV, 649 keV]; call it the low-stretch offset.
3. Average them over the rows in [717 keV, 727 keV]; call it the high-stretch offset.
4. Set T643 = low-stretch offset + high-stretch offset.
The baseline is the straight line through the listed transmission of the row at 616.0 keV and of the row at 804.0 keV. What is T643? 0.2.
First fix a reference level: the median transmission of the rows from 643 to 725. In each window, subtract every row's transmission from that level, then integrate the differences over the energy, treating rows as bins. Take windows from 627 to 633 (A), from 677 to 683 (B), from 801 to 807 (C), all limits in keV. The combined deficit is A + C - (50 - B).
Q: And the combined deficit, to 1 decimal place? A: -50.5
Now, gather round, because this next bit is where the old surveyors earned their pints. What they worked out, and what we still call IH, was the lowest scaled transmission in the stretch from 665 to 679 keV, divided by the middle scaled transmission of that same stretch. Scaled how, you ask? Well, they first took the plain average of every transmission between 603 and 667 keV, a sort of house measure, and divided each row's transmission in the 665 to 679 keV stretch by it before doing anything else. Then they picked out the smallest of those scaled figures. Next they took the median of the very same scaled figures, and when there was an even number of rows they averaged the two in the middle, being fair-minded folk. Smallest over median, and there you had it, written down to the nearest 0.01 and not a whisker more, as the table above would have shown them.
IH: 0.92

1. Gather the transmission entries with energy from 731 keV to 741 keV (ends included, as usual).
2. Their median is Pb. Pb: 1.25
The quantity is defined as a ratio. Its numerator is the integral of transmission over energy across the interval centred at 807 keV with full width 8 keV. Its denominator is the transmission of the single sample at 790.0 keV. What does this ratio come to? 8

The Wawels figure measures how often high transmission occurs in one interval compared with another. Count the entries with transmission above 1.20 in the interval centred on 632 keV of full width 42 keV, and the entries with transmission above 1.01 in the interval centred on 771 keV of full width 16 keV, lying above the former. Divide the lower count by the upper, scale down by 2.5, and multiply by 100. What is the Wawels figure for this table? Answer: 0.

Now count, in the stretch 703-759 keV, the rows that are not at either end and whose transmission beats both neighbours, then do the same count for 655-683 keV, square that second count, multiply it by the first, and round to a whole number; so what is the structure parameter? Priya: 225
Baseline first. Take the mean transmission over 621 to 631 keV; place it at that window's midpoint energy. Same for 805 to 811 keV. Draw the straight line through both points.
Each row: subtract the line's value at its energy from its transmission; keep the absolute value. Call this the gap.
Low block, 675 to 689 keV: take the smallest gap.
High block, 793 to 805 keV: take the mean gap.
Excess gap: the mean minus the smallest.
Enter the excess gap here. 0.21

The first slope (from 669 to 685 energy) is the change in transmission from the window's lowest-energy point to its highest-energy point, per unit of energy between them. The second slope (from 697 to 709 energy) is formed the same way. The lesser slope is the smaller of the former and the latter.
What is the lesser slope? 0.003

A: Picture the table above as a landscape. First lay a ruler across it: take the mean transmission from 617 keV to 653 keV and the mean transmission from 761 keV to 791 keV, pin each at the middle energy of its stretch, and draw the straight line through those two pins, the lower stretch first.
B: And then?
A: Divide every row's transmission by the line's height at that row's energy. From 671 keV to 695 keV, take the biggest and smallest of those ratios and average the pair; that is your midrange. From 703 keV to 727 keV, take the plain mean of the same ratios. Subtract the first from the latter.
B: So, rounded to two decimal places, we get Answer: 0.14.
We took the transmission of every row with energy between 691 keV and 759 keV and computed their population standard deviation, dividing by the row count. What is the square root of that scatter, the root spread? 0.34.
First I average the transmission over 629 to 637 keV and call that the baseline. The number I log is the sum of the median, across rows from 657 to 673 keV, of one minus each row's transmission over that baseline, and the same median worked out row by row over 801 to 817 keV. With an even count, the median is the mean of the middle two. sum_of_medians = -0.4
